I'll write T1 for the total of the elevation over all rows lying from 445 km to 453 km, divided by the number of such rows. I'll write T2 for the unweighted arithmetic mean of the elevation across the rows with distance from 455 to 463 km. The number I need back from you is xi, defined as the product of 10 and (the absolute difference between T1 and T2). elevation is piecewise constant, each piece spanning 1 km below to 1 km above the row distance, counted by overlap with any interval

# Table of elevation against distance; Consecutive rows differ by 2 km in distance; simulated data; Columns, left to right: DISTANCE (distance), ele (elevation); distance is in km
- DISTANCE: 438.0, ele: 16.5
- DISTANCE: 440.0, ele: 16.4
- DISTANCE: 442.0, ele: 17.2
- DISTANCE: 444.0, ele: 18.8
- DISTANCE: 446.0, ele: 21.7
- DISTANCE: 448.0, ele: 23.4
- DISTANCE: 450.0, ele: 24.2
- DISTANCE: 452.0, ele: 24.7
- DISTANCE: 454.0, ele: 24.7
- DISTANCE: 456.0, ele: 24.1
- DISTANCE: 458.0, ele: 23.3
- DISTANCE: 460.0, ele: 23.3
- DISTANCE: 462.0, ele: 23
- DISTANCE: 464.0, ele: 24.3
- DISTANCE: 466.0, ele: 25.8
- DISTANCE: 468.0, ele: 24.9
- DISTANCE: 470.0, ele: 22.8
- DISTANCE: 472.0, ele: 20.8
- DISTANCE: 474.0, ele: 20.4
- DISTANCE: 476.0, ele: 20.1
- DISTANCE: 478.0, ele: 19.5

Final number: 1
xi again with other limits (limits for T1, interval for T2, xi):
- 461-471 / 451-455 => 5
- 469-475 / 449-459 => 29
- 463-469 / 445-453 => 15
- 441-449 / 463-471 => 42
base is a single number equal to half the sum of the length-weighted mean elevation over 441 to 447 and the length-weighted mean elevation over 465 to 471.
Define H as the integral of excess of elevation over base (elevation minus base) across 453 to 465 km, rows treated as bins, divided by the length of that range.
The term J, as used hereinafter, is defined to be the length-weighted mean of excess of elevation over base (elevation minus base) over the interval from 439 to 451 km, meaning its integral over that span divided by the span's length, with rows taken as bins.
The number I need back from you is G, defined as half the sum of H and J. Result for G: 0.2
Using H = 1.92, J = -1.6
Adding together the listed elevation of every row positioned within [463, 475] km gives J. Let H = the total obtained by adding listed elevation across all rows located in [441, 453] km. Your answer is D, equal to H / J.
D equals 0.94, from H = 130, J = 139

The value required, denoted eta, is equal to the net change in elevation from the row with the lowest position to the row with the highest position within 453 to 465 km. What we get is 0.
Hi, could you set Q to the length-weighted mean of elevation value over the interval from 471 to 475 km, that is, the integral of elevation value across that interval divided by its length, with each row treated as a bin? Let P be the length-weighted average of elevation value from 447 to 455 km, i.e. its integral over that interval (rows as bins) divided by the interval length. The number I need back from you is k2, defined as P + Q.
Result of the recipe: 45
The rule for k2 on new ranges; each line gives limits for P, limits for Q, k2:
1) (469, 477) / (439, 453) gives 42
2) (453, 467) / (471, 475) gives 45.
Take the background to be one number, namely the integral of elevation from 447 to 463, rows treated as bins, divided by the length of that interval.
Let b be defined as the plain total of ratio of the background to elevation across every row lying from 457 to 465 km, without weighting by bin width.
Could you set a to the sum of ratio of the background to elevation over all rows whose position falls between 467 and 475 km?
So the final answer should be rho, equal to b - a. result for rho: -0.25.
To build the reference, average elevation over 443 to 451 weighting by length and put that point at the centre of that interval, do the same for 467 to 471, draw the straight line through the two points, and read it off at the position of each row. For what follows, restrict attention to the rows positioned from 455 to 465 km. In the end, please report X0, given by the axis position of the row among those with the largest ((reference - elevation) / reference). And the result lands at 462.0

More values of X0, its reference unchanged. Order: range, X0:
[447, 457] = 456.0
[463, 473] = 472.0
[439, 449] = 440.0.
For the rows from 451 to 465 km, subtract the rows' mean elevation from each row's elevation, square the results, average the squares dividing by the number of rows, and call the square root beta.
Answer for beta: 0.7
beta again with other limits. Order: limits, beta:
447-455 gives 0.5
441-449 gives 2.4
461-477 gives 2.0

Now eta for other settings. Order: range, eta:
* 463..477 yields -4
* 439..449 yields 7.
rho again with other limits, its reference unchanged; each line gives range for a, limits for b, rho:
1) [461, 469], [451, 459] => 0.04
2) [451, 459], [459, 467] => 0.02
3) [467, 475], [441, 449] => 0.45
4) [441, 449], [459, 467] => -0.81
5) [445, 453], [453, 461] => -0.07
